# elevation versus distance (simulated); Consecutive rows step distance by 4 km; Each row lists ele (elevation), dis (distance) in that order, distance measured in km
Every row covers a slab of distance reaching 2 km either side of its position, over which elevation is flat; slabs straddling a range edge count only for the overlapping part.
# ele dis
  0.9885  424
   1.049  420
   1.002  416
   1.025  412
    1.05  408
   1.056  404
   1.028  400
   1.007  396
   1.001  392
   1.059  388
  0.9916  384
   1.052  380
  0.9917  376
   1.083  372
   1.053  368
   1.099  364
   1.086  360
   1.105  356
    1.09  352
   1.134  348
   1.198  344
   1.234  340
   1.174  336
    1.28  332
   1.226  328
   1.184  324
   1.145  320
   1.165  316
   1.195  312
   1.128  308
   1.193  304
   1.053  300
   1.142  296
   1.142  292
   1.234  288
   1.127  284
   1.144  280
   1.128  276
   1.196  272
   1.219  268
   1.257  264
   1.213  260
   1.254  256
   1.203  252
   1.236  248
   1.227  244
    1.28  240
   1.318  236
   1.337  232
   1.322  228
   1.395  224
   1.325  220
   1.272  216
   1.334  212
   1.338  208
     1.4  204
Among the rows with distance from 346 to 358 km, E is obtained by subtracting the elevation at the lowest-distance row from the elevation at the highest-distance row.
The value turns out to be -0.029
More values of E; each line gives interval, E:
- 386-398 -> -0.052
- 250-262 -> 0.010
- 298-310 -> 0.075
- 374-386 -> 0.000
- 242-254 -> -0.024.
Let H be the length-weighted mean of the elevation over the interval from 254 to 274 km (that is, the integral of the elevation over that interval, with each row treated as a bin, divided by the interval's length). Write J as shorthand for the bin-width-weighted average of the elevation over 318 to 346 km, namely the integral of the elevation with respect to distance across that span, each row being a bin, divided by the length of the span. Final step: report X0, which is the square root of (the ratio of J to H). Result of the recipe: 0.99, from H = 1.23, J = 1.21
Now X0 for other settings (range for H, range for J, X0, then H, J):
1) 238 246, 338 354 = 0.96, 1.25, 1.16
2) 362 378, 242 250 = 1.08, 1.06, 1.23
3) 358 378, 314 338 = 1.06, 1.06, 1.20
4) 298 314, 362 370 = 0.97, 1.14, 1.08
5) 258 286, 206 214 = 1.06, 1.18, 1.34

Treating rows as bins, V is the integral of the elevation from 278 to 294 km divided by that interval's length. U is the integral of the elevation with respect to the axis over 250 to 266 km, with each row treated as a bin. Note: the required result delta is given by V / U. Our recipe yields 0.059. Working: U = 19.7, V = 1.16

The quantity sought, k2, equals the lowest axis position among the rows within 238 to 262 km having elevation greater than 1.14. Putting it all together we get 240 km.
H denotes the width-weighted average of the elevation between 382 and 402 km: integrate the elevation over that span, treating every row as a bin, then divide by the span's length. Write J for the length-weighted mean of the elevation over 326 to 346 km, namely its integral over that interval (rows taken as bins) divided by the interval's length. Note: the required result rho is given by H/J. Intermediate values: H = 1.02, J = 1.22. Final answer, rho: 0.83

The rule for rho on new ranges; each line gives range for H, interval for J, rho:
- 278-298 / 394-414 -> 1.12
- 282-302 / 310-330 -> 0.96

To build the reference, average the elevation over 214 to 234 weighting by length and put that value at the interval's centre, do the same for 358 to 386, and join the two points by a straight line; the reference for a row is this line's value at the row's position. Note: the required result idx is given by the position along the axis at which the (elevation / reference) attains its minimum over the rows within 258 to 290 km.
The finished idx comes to 276 km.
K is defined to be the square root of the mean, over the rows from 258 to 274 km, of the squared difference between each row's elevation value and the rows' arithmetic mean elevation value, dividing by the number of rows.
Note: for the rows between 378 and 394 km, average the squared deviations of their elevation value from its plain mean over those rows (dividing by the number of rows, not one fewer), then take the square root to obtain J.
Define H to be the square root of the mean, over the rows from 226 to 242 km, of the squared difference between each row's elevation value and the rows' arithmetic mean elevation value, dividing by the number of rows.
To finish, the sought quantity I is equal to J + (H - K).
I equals 0.03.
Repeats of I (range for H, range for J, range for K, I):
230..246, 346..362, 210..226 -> 0.02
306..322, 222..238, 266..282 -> 0.02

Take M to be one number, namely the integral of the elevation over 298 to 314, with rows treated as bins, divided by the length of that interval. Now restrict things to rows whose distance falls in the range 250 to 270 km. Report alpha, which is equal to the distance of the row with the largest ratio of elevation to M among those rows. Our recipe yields 264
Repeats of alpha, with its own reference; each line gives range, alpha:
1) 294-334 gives 332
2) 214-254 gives 224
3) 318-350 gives 332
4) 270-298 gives 288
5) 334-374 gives 340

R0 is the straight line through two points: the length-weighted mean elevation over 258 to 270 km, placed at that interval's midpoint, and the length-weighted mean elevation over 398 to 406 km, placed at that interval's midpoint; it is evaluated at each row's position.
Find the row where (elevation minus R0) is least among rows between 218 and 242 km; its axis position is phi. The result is 240 km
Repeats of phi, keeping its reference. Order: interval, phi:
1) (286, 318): 300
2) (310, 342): 320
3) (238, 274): 252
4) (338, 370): 368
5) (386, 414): 392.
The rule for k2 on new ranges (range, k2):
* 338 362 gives 340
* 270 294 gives 272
